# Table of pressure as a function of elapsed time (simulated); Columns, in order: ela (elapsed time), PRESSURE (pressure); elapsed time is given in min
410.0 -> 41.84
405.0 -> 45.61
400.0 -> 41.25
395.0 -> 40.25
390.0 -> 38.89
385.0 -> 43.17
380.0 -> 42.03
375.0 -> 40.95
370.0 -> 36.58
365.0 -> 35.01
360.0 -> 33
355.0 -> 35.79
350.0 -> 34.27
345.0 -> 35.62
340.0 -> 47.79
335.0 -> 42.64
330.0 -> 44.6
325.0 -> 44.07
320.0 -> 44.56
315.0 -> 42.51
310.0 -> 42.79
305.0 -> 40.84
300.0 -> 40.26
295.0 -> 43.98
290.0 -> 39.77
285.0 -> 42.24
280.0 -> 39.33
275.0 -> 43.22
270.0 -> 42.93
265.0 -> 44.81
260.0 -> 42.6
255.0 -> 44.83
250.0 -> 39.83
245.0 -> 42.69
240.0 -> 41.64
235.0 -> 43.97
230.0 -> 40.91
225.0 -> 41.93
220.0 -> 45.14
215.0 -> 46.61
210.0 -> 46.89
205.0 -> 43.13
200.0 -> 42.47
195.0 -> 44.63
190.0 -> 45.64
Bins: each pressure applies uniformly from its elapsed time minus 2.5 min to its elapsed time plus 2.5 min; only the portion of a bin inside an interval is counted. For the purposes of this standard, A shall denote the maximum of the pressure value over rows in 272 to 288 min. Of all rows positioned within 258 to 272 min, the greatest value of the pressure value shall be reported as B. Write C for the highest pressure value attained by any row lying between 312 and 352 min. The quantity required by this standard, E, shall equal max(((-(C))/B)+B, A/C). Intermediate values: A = 43.22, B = 44.81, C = 47.79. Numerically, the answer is 43.7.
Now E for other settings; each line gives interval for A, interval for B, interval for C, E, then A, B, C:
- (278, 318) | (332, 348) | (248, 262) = 46.9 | 43.98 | 47.79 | 44.83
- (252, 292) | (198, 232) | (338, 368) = 45.9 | 44.83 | 46.89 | 47.79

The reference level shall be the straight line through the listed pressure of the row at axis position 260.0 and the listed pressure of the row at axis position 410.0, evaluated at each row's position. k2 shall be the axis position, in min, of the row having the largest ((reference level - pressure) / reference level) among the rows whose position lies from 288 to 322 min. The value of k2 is 290.0 min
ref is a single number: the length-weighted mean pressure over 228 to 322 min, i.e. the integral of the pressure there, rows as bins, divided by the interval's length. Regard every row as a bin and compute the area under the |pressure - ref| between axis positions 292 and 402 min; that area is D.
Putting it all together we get 354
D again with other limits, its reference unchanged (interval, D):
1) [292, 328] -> 52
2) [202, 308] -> 186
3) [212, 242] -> 58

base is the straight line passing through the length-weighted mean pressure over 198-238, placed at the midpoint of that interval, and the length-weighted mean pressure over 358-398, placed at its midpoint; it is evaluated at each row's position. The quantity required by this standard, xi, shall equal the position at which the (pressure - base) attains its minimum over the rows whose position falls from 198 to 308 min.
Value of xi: 250.0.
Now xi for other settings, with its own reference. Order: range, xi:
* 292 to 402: 360.0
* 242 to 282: 250.0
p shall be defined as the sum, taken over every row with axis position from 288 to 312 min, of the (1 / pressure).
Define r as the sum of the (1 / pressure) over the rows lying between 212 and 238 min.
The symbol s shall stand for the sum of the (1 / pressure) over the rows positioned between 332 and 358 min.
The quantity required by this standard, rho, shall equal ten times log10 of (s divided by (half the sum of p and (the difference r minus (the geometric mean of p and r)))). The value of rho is 3.4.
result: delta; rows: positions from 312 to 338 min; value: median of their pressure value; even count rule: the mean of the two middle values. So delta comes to 44.1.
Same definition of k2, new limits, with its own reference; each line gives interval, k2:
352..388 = 360.0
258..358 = 350.0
